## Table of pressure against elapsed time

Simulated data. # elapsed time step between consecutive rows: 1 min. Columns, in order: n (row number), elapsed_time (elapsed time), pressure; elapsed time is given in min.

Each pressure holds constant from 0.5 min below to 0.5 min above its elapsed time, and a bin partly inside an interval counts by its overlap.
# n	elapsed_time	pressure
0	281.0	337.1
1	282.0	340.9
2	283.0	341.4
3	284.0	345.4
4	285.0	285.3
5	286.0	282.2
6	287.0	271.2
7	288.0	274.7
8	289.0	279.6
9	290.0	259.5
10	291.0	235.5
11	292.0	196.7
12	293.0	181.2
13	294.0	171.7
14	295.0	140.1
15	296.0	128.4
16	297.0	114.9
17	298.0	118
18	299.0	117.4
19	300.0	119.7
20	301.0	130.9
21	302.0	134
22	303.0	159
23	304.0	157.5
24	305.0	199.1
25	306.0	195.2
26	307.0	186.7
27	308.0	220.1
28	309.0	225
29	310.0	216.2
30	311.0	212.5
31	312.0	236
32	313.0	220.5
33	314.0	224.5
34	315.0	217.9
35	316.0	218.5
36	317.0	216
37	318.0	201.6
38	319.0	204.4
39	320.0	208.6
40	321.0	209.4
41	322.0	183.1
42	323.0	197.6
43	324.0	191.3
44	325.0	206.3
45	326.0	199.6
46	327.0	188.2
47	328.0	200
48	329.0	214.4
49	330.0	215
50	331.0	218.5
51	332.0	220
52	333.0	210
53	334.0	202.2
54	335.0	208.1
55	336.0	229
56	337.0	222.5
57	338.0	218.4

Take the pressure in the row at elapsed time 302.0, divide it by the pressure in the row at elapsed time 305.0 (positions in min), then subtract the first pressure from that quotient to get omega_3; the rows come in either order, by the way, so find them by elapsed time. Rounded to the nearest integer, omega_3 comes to -133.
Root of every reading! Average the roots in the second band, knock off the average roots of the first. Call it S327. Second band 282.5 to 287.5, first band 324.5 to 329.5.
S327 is 3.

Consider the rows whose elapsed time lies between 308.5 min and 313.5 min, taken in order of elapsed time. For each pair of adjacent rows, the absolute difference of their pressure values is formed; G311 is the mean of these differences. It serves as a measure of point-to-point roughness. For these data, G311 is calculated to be 12.9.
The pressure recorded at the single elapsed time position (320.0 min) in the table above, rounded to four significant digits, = 208.6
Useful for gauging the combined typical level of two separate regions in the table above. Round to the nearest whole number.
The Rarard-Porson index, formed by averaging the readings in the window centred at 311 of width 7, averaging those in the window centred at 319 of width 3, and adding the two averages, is 427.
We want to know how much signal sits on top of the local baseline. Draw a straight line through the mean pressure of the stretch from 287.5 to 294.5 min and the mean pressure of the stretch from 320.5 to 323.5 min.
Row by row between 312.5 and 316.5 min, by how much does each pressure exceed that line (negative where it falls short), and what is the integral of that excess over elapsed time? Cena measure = 64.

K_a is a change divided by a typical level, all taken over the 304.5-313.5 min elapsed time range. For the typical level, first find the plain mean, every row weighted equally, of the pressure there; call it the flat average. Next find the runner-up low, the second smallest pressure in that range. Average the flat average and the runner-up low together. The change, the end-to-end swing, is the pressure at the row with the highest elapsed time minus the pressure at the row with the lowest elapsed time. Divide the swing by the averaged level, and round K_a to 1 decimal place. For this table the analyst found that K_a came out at 0.1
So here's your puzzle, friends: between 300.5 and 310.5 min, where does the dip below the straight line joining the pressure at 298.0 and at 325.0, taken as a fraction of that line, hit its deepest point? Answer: 302.0 min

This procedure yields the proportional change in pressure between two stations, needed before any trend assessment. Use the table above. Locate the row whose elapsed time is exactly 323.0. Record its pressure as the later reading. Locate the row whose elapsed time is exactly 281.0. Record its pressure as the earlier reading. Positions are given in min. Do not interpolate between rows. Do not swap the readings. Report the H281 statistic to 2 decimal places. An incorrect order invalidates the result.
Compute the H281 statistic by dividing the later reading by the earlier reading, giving 0.59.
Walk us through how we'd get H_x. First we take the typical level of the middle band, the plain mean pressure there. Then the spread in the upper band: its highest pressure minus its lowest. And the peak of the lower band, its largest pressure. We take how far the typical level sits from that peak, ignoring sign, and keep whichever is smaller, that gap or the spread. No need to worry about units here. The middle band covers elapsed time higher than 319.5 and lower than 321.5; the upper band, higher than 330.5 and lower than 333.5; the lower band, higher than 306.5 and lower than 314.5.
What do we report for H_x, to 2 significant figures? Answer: 10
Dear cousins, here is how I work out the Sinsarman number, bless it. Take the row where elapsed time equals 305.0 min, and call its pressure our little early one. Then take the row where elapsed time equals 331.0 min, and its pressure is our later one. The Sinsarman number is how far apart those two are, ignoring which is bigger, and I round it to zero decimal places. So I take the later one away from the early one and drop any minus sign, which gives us 19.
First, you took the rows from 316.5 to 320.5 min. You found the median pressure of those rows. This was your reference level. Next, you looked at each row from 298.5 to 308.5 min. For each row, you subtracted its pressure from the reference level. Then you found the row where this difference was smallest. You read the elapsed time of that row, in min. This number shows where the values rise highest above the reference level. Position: 308.0 min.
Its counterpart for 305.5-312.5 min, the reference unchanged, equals 312.0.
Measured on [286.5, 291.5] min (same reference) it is 289.0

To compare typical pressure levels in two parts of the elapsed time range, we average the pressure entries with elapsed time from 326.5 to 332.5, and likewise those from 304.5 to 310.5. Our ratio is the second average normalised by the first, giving 1.0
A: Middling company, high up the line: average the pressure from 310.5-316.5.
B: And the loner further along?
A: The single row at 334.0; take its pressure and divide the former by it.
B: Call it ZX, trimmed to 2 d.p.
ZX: 1.10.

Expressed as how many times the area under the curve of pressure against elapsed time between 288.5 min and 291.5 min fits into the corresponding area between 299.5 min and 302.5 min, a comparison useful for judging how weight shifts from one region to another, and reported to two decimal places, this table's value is 0.50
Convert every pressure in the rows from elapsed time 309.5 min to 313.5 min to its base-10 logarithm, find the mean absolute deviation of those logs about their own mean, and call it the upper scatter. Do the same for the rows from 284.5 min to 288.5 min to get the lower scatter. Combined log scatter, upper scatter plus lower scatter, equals 0.023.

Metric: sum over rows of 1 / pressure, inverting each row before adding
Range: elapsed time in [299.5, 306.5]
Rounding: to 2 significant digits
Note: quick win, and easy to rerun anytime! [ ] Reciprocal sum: 0.046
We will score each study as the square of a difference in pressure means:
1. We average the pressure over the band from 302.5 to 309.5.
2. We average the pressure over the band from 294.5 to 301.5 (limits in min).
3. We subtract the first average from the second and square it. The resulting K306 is 4570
